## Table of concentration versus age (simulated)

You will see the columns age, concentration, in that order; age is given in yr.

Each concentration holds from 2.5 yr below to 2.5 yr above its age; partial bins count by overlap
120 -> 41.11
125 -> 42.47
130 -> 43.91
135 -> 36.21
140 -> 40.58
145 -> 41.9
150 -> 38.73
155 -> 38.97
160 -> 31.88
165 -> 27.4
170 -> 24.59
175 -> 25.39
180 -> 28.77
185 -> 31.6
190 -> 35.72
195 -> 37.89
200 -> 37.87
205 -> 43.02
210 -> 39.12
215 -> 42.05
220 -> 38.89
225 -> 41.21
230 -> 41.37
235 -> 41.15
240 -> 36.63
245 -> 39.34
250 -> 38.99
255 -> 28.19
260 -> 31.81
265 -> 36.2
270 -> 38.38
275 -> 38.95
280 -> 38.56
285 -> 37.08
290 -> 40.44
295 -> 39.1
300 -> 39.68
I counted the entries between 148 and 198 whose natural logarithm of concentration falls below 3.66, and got 9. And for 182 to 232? 4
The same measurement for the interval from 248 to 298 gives 6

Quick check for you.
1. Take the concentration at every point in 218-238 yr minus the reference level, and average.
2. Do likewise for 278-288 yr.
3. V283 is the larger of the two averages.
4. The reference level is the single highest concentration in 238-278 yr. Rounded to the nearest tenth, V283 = 1.3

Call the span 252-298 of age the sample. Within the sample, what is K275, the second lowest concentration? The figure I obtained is 31.81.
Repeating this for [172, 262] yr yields 28.19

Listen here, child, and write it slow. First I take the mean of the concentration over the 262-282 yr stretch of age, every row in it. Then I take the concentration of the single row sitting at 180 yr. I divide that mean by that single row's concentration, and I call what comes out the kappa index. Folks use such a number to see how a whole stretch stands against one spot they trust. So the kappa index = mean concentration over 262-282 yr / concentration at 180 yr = 1.32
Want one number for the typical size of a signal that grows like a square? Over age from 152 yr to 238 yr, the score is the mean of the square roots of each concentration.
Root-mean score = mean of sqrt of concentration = 5.95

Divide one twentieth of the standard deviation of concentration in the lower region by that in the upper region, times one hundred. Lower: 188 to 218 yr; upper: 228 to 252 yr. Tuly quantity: 7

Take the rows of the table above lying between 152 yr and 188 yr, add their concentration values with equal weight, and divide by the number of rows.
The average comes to 30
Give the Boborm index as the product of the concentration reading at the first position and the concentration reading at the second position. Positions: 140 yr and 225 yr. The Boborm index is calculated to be 1672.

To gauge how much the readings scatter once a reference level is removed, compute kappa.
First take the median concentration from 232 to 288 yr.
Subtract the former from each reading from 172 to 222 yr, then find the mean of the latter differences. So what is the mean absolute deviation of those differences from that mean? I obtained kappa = 4.5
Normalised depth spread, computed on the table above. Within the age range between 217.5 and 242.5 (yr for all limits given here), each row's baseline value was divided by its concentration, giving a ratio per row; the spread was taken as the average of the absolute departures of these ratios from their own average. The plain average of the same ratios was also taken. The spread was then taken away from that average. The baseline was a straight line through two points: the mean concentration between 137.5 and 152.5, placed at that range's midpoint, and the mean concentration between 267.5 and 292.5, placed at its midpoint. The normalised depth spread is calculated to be 0.95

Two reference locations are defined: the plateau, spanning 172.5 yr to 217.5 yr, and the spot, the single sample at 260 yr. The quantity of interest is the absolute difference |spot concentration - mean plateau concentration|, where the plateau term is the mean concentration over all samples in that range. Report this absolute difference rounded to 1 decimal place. 3.9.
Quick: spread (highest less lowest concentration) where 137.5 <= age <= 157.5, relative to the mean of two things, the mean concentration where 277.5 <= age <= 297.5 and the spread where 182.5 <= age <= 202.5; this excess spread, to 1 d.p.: -19.4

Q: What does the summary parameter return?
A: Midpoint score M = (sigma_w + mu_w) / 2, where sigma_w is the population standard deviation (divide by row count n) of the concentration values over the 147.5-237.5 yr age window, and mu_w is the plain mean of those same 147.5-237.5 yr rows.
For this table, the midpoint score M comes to 20.9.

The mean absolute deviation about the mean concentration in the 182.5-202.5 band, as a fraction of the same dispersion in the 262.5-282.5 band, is 2.3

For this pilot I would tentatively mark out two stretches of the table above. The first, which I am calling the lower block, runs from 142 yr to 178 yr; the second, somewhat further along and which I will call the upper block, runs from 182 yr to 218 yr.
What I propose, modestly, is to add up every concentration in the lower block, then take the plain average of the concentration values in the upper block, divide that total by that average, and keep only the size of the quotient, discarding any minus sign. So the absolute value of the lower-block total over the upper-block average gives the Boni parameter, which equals 6.0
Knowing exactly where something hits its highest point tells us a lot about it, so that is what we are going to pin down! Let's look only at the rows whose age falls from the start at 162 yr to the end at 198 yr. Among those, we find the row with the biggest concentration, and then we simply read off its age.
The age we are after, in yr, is 195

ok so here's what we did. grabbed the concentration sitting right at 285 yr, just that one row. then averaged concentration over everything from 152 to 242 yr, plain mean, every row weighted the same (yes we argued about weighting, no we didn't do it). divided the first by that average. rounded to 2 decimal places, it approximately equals 1.04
